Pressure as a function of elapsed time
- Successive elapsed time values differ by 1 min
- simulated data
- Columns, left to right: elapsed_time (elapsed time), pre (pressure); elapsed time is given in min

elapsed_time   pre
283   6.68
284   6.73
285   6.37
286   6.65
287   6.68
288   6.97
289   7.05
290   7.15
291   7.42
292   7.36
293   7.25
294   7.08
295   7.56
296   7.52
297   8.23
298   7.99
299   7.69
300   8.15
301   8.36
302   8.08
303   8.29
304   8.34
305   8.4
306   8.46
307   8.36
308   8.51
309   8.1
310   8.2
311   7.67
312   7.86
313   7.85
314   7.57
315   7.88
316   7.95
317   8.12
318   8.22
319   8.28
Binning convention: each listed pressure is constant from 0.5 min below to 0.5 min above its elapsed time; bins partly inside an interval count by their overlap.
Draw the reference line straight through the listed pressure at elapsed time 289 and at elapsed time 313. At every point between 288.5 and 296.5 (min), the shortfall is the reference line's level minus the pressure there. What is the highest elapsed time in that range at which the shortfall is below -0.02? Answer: 296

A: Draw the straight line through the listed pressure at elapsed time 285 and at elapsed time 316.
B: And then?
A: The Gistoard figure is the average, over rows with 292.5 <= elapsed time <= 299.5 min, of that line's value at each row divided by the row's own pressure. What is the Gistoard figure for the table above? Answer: 0.912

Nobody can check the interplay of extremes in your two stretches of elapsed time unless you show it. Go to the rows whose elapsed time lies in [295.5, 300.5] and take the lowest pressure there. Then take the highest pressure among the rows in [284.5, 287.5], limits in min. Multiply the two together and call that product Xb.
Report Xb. 50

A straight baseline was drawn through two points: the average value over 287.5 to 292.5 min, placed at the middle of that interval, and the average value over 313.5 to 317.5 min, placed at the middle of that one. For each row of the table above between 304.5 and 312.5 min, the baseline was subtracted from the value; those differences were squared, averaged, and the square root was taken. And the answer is 0.6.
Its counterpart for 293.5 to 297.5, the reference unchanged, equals 0.5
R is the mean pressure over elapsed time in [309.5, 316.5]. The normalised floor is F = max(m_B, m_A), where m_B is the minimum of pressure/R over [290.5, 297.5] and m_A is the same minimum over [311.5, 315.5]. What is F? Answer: 0.96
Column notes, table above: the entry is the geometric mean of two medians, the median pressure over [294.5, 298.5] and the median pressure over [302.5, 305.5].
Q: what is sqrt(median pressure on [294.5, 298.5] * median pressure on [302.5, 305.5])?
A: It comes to 8.1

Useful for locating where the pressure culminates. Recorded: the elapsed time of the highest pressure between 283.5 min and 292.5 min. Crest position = 291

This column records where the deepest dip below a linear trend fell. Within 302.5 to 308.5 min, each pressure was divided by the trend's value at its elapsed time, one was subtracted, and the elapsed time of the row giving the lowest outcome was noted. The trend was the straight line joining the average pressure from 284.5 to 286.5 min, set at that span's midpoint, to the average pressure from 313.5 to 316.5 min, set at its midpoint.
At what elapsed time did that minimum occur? 307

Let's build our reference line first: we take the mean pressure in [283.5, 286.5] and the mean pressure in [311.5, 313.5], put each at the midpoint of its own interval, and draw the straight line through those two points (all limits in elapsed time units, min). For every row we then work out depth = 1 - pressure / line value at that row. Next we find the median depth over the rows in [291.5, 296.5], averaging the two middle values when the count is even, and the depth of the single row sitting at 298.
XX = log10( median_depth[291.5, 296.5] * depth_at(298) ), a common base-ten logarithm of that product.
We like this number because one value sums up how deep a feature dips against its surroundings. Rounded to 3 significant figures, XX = -2.17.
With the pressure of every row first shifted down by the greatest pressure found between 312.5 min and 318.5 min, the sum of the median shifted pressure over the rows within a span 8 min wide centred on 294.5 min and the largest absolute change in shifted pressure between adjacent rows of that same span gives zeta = 0.0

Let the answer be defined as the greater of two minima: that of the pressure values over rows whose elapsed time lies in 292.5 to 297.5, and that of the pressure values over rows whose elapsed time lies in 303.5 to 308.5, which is 8.3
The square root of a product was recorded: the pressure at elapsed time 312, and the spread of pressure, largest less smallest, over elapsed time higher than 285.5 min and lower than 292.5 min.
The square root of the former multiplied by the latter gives 2.5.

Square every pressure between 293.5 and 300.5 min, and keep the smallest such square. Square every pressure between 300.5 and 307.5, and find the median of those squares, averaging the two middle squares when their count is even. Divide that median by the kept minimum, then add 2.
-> 3.39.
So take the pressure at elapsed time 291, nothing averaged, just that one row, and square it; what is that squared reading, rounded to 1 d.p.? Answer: 55.1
